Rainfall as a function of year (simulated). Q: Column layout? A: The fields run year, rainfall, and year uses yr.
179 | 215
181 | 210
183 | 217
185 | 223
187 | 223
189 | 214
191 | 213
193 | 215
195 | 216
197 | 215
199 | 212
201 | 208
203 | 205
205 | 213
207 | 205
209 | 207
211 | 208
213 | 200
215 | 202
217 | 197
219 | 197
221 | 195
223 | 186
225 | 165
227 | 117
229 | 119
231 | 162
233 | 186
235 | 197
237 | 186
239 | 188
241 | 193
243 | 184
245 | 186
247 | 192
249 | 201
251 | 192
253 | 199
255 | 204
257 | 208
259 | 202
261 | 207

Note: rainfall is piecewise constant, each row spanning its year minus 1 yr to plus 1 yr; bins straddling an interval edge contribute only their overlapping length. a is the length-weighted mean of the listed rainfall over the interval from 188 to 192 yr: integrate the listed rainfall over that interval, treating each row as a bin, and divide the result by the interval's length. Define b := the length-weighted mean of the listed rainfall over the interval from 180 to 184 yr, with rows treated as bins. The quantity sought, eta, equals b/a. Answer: 1.00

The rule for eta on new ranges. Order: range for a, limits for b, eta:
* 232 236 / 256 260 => 1.07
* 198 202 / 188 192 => 1.02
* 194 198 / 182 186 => 1.02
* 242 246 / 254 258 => 1.11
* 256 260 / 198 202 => 1.02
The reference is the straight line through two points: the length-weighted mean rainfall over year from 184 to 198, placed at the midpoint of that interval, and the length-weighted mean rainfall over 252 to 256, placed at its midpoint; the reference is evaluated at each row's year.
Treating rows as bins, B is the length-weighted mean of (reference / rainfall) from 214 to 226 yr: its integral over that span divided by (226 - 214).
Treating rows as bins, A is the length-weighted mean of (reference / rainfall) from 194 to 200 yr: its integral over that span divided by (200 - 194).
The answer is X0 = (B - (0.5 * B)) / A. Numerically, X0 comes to 0.55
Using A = 1.01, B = 1.11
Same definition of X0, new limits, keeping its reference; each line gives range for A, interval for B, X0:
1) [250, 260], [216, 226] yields 0.56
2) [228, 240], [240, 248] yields 0.44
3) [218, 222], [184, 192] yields 0.47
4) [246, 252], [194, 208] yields 0.49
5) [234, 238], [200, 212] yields 0.48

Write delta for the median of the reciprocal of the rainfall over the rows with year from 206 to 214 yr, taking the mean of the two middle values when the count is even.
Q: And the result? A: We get 0.0049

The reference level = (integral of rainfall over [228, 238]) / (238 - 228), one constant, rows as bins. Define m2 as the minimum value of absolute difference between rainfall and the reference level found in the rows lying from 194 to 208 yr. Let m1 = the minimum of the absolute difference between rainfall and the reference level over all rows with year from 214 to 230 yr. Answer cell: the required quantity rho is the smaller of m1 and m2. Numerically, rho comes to 5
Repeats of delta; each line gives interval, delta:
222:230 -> 0.0072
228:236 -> 0.0058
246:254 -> 0.0051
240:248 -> 0.0053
